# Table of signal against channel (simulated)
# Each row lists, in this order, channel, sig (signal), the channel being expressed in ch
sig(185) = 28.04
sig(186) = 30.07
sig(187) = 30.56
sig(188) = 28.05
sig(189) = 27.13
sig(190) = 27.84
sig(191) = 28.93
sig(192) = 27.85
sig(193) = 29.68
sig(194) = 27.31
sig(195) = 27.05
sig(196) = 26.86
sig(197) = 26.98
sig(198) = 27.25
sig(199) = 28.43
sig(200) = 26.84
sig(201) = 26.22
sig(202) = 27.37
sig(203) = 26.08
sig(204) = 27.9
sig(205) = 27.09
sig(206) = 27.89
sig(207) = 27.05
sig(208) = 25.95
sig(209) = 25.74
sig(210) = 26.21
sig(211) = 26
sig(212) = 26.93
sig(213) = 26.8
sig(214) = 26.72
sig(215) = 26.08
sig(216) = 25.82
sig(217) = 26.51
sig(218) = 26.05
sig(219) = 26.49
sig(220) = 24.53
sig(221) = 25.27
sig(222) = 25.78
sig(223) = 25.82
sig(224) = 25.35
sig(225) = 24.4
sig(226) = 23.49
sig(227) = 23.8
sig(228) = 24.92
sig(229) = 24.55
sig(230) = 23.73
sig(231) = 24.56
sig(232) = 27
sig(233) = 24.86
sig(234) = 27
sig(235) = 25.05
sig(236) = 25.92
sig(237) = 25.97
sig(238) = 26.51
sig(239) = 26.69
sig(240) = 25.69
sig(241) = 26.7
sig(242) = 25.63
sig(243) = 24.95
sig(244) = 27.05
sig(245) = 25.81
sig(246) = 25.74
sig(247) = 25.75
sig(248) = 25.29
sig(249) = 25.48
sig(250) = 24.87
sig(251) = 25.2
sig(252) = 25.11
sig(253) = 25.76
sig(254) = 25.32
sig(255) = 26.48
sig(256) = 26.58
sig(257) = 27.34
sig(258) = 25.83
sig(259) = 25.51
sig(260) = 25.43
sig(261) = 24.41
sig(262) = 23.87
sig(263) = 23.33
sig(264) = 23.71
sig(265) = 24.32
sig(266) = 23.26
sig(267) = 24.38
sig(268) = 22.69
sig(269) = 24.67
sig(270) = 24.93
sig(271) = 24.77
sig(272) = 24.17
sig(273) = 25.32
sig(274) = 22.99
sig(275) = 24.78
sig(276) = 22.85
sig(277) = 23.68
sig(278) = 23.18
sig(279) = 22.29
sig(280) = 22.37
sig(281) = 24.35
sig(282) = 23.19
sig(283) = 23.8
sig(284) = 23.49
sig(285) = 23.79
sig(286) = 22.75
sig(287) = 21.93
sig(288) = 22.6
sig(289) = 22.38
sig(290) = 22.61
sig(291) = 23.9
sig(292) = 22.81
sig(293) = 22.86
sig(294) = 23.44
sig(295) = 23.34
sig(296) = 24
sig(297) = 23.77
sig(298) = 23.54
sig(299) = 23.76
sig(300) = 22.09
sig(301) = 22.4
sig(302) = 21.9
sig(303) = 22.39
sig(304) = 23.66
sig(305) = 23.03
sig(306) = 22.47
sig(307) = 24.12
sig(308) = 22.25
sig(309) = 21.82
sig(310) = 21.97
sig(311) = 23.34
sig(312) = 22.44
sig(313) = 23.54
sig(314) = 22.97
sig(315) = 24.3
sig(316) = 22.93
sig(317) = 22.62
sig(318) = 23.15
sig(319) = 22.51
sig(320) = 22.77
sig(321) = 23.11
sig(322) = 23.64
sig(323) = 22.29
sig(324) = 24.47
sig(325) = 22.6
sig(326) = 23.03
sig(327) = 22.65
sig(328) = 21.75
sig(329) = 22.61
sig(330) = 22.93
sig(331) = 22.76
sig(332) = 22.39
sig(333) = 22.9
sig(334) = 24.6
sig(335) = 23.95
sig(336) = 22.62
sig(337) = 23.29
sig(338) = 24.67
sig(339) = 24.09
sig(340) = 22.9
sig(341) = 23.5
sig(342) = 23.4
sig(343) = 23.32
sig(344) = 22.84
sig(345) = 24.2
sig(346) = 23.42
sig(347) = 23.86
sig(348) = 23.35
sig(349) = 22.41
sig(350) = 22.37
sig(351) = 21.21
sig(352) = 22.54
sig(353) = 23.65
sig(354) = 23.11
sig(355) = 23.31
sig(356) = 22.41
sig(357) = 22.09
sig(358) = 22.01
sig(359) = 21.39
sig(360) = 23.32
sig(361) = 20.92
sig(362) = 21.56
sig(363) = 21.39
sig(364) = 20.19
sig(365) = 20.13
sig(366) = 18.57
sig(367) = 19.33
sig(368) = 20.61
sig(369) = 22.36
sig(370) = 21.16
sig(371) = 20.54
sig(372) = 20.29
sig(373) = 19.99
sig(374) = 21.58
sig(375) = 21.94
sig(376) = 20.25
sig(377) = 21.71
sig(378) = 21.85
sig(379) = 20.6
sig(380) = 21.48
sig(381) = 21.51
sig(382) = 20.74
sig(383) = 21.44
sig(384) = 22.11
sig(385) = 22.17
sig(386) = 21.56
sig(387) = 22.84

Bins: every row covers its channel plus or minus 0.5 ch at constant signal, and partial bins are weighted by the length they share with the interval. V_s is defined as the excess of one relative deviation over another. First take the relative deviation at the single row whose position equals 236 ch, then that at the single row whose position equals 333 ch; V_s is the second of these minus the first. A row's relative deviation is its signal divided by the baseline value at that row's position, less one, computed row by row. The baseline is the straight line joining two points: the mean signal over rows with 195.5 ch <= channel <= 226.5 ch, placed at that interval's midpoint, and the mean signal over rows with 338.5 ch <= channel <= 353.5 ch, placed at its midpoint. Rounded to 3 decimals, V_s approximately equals -0.031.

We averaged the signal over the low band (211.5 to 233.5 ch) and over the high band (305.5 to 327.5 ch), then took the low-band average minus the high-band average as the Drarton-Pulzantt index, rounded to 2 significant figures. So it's 2.5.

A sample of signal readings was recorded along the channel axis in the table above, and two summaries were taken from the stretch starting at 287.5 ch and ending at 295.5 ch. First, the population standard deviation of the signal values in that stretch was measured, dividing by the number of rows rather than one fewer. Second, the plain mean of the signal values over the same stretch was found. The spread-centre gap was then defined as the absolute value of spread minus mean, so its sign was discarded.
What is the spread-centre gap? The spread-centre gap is 22.5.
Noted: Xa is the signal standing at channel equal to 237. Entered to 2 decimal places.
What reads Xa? 25.97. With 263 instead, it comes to 23.33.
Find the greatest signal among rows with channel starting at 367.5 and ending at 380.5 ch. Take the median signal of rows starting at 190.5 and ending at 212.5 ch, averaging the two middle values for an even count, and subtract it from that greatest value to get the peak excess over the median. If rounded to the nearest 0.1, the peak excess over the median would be -4.7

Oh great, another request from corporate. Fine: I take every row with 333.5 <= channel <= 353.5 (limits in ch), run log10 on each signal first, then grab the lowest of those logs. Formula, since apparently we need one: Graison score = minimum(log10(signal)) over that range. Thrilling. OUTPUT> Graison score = 1.33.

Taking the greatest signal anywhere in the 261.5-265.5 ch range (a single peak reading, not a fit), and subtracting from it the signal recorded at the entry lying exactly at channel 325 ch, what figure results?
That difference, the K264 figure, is 1.7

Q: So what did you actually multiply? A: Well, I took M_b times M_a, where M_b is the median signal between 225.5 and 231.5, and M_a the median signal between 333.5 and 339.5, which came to 581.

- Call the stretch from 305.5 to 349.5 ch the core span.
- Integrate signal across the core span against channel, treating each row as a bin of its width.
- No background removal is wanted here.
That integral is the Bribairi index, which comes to 1017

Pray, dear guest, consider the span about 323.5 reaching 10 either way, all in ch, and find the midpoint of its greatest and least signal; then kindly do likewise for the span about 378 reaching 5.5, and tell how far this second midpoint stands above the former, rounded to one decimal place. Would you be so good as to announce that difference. -2.1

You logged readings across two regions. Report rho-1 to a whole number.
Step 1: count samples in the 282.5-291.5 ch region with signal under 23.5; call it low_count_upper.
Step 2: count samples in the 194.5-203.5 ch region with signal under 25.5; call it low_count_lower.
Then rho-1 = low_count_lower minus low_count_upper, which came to -6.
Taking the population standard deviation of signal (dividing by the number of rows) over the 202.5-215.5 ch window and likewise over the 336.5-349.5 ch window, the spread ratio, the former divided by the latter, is 1.2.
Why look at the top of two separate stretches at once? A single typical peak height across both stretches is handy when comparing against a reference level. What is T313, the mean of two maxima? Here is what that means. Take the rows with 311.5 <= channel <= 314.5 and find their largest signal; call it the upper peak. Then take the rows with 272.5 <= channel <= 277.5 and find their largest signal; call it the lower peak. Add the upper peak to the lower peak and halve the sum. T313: 24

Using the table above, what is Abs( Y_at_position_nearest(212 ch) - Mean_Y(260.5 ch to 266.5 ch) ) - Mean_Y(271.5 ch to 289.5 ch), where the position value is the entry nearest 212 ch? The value -20.2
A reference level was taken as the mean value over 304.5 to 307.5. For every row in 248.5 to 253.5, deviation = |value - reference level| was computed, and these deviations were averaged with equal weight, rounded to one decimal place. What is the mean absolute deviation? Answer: 2.1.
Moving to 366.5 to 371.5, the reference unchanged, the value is 2.4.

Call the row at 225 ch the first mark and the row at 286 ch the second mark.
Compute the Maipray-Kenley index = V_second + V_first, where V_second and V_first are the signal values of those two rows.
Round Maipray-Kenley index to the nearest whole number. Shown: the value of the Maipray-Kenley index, 47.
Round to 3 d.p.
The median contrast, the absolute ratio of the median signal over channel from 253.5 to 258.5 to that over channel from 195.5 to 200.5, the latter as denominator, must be 0.981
